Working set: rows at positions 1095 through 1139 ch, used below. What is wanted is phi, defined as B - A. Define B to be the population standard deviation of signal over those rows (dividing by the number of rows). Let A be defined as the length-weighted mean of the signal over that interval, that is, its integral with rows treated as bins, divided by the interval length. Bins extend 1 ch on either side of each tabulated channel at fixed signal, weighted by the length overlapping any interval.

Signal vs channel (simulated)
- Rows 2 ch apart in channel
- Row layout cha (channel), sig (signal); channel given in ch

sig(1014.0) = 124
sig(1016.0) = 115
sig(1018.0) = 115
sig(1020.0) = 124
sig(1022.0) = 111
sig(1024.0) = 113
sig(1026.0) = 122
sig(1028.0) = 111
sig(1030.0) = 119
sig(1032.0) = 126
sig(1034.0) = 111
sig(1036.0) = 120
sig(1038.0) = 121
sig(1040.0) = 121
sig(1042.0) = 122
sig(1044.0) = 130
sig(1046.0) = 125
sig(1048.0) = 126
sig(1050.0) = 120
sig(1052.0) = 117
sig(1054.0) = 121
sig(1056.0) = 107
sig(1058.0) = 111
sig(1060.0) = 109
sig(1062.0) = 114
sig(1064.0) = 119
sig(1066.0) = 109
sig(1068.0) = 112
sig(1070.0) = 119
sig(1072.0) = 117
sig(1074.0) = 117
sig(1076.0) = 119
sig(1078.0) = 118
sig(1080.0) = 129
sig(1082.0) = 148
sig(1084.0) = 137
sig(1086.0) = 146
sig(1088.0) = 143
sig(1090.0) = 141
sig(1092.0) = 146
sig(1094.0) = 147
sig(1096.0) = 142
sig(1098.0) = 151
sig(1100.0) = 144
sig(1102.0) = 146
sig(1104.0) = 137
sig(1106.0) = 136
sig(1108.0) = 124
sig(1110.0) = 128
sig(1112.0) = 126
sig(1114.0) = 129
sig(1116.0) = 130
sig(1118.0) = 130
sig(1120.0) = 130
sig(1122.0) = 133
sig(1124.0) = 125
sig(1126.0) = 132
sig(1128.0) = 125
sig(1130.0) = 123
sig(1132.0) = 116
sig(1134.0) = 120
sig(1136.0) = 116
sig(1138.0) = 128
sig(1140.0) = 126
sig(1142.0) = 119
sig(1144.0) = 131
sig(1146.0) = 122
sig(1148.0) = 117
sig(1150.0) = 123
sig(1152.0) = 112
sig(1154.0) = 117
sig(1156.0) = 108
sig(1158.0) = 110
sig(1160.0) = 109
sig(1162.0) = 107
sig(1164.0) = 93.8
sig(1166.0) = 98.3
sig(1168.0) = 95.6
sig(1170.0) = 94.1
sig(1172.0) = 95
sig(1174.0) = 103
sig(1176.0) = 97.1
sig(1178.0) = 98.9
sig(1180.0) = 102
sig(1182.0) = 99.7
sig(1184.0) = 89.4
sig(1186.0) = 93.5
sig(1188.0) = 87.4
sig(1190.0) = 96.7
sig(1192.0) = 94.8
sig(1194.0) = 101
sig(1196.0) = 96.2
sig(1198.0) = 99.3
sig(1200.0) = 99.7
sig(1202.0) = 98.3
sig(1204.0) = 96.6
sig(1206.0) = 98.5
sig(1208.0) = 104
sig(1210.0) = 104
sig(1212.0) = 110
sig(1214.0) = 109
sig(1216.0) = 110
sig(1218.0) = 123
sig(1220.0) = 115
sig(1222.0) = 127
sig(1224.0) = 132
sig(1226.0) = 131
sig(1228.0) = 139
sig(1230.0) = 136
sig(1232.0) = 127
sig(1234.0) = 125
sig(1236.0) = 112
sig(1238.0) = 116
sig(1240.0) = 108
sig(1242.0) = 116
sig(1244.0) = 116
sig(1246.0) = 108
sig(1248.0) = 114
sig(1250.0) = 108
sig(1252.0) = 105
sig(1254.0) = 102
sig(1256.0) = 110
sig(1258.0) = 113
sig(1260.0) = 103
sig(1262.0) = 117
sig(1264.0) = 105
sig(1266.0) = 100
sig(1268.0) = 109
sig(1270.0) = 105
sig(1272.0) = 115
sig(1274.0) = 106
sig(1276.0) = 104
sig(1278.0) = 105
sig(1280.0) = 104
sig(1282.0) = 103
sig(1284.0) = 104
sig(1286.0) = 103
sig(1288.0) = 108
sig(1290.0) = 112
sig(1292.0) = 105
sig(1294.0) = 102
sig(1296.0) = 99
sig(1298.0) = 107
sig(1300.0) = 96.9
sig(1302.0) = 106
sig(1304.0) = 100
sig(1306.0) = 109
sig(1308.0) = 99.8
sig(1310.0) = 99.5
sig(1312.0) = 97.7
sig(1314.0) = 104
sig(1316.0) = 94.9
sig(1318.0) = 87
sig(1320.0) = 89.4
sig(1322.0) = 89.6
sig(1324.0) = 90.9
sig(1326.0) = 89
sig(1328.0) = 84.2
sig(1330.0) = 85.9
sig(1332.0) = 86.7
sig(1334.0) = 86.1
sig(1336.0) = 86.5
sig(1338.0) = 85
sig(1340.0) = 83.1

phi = -122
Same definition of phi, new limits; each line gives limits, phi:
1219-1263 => -107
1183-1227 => -93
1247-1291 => -102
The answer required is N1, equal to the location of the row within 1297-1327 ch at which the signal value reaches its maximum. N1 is 1306.0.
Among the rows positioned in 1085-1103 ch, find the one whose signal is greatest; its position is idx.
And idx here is 1098.0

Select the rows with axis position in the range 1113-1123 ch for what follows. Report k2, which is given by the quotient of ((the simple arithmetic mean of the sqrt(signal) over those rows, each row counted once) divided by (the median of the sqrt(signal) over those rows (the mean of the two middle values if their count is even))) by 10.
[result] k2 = 0.1002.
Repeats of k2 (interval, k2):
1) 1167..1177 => 0.1007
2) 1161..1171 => 0.1011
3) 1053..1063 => 0.1006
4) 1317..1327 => 0.0999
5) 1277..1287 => 0.0999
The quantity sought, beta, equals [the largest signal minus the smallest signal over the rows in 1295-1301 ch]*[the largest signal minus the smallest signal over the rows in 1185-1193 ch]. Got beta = 94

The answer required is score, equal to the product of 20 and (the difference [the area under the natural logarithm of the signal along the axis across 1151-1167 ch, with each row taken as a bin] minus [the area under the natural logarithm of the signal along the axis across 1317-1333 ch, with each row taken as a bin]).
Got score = 62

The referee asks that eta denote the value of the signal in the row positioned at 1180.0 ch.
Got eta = 102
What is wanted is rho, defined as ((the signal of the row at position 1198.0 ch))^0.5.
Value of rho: 10.0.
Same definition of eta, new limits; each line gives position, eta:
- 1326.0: 89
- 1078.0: 118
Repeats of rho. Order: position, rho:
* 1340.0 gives 9.1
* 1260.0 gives 10.1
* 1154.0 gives 10.8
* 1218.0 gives 11.1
